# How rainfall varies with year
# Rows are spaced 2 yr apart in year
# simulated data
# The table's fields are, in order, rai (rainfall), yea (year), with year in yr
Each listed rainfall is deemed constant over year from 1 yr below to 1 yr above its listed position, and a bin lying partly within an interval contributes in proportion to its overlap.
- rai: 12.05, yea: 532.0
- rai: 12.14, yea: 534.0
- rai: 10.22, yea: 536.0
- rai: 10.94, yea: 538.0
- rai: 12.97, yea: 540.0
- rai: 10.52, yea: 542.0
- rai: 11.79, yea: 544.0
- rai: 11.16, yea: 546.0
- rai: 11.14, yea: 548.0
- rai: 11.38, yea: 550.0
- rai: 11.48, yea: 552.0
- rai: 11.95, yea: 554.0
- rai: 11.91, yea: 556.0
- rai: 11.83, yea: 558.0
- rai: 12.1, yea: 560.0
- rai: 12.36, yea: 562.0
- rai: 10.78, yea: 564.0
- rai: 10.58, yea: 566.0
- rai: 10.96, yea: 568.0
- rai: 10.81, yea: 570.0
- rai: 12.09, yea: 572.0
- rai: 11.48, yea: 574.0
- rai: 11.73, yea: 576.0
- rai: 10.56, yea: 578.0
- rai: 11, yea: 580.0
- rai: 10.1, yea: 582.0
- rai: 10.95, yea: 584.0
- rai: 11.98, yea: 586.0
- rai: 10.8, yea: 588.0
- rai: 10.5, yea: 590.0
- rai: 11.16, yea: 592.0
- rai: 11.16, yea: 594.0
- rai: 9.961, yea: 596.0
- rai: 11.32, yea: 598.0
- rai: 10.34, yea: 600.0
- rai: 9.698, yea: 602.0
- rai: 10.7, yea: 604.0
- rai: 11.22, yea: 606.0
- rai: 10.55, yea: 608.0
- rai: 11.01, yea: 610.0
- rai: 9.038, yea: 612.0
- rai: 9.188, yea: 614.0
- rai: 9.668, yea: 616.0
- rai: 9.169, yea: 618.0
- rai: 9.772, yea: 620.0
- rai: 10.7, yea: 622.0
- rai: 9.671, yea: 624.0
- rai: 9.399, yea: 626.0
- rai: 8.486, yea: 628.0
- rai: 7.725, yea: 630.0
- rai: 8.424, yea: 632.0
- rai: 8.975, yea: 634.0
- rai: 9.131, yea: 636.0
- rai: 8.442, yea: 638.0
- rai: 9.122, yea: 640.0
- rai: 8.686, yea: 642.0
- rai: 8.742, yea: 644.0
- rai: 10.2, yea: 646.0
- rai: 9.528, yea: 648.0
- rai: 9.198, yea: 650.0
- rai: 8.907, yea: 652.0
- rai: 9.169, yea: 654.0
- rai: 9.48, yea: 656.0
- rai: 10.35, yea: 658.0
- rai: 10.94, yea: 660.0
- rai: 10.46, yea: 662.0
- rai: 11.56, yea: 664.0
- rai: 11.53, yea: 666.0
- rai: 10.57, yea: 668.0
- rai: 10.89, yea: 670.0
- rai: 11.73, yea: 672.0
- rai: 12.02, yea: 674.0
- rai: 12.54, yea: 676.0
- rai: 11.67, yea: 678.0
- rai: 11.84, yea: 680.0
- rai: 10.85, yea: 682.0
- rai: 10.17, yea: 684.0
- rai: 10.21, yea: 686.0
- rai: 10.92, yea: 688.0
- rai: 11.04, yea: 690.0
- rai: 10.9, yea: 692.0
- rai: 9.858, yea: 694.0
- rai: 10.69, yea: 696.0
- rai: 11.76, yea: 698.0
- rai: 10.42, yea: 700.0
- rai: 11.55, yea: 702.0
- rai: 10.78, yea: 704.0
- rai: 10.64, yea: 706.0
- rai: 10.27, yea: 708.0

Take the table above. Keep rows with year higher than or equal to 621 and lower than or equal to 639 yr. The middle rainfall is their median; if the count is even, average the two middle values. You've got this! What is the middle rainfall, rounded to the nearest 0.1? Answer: 9.0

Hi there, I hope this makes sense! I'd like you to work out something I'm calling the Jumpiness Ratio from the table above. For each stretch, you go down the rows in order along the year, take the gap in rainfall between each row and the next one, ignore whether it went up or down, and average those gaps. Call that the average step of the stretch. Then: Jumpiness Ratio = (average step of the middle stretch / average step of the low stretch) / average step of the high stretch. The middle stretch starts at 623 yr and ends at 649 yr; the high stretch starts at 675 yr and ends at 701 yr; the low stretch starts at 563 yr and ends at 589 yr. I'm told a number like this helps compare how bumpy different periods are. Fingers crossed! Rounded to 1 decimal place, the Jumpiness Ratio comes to 1.3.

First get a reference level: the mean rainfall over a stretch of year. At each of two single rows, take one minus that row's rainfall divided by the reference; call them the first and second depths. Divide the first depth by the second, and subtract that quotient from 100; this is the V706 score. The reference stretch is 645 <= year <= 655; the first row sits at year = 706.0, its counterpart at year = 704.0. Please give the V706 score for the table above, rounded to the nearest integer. 99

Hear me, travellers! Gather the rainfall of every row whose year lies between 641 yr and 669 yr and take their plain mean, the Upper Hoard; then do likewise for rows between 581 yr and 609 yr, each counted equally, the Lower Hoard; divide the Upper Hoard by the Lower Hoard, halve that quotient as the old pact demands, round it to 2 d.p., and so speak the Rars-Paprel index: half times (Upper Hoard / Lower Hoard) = 0.46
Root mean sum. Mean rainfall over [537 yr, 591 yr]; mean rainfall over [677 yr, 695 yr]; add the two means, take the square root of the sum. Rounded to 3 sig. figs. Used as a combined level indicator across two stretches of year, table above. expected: 4.71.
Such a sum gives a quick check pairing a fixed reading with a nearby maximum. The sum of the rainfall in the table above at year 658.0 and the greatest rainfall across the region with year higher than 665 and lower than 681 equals 22.9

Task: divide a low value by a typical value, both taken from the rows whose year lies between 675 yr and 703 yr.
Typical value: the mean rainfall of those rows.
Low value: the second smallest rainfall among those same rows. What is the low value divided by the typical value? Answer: 0.92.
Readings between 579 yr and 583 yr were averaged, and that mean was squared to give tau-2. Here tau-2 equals 111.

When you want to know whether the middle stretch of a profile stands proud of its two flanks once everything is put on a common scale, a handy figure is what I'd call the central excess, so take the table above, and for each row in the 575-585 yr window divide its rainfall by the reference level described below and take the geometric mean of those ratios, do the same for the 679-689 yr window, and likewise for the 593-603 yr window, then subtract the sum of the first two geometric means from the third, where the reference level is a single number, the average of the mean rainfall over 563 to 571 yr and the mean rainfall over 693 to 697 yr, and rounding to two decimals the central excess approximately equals -1.06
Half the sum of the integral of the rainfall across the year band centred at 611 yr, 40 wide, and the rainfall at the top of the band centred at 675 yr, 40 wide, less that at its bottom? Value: 200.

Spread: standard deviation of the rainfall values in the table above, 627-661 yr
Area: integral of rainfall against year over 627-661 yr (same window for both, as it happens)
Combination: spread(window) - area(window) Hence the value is -310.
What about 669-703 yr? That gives -377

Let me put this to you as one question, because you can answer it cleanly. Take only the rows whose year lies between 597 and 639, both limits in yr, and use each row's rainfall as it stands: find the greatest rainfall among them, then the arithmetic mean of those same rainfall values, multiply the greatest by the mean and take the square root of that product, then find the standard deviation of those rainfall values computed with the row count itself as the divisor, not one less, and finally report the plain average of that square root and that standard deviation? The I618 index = 5.72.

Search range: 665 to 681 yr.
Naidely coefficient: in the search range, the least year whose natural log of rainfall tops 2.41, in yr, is 666.0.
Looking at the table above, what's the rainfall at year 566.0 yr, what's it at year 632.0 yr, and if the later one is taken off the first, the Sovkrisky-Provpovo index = 2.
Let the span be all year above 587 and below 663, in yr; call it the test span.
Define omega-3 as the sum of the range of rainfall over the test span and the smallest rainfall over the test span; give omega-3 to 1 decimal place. 11.3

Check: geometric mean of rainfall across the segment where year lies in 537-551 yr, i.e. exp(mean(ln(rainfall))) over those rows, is 11.4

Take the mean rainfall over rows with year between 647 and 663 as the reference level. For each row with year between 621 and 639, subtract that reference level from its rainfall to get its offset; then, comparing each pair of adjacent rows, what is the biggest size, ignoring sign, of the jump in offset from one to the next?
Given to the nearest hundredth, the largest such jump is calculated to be 1.03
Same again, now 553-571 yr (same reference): 1.58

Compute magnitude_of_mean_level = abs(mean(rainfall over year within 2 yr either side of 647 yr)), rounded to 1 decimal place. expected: 9.9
